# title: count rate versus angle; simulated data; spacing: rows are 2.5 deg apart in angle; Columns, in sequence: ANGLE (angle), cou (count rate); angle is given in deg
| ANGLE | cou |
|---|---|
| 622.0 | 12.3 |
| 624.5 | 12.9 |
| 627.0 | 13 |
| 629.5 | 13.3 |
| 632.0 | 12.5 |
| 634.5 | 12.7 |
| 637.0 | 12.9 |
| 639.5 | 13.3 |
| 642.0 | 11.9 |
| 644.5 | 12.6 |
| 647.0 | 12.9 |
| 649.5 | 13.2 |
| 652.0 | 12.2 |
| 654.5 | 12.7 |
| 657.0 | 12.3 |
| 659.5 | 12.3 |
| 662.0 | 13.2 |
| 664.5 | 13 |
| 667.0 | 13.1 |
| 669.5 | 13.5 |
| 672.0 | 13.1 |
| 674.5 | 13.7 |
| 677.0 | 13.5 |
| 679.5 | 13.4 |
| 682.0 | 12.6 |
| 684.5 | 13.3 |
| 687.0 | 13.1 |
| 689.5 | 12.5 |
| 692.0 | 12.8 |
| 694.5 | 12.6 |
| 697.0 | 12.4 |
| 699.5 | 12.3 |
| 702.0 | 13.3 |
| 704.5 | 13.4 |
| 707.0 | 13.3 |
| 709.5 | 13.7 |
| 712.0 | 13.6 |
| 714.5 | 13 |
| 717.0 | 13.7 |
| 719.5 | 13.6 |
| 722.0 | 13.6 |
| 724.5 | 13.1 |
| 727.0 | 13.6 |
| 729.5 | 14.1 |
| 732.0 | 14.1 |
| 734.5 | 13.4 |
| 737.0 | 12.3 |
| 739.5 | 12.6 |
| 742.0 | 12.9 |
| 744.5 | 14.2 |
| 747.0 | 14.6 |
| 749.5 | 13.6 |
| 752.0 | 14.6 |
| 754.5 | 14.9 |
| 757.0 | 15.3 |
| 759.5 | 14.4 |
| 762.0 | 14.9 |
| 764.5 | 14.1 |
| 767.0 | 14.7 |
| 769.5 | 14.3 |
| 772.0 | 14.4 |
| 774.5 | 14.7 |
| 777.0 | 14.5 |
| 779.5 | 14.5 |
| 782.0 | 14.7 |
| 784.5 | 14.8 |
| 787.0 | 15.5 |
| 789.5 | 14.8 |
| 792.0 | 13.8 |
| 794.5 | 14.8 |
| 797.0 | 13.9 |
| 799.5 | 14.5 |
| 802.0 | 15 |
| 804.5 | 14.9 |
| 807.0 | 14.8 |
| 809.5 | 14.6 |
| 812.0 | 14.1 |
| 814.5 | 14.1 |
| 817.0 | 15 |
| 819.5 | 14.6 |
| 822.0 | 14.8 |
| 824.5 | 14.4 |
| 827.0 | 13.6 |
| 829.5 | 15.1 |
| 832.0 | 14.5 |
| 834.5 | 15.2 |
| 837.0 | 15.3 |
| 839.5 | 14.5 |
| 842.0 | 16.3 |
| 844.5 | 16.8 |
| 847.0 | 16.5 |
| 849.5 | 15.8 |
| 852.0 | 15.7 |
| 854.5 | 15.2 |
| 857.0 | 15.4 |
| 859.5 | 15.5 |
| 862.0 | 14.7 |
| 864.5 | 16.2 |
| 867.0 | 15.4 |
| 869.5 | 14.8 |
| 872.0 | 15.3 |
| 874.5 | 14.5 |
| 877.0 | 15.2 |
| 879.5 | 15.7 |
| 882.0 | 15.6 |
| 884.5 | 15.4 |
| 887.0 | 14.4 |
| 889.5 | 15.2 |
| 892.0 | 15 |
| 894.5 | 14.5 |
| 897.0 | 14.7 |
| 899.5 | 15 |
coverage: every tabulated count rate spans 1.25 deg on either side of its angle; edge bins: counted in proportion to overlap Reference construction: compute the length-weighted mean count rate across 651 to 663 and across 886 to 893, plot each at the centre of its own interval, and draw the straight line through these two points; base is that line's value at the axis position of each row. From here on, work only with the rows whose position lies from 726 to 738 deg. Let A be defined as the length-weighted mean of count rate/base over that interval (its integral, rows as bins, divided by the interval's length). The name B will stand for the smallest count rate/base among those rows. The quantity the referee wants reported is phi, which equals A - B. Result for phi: 0.10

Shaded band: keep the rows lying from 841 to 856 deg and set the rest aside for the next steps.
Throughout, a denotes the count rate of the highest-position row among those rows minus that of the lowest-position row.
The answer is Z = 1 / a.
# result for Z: -0.9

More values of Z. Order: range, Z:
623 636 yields -5.0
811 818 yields 1.1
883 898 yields -1.4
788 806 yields 10.0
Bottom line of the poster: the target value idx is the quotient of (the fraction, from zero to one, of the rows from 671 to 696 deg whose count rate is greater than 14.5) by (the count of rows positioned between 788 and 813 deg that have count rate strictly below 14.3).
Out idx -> 0.00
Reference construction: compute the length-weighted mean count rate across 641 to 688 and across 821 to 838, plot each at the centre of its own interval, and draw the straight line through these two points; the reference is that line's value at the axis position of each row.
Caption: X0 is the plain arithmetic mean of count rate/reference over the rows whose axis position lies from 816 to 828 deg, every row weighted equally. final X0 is 0.99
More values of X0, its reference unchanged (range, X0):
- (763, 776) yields 1.03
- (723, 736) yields 1.00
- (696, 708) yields 0.97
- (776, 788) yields 1.04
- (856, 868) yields 1.03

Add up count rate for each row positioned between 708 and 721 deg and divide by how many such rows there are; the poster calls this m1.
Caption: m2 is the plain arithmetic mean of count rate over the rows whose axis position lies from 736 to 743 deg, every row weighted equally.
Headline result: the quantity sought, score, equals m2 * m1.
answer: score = 170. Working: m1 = 13.5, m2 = 12.6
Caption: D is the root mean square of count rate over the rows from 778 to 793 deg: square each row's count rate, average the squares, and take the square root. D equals 14.7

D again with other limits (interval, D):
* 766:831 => 14.6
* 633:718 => 13.0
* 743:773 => 14.5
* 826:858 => 15.4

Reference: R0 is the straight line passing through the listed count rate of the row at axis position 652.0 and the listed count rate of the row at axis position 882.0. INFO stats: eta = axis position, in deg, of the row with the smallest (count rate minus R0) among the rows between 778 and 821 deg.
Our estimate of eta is 814.5 deg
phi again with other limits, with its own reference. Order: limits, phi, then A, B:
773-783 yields 0.01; 1.06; 1.05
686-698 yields 0.03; 0.98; 0.96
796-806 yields 0.05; 1.04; 1.00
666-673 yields 0.01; 1.05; 1.03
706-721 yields 0.04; 1.03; 0.99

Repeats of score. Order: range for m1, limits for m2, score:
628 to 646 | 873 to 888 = 193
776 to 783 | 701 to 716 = 195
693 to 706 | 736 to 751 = 171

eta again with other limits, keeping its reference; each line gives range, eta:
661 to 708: 699.5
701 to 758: 737.0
